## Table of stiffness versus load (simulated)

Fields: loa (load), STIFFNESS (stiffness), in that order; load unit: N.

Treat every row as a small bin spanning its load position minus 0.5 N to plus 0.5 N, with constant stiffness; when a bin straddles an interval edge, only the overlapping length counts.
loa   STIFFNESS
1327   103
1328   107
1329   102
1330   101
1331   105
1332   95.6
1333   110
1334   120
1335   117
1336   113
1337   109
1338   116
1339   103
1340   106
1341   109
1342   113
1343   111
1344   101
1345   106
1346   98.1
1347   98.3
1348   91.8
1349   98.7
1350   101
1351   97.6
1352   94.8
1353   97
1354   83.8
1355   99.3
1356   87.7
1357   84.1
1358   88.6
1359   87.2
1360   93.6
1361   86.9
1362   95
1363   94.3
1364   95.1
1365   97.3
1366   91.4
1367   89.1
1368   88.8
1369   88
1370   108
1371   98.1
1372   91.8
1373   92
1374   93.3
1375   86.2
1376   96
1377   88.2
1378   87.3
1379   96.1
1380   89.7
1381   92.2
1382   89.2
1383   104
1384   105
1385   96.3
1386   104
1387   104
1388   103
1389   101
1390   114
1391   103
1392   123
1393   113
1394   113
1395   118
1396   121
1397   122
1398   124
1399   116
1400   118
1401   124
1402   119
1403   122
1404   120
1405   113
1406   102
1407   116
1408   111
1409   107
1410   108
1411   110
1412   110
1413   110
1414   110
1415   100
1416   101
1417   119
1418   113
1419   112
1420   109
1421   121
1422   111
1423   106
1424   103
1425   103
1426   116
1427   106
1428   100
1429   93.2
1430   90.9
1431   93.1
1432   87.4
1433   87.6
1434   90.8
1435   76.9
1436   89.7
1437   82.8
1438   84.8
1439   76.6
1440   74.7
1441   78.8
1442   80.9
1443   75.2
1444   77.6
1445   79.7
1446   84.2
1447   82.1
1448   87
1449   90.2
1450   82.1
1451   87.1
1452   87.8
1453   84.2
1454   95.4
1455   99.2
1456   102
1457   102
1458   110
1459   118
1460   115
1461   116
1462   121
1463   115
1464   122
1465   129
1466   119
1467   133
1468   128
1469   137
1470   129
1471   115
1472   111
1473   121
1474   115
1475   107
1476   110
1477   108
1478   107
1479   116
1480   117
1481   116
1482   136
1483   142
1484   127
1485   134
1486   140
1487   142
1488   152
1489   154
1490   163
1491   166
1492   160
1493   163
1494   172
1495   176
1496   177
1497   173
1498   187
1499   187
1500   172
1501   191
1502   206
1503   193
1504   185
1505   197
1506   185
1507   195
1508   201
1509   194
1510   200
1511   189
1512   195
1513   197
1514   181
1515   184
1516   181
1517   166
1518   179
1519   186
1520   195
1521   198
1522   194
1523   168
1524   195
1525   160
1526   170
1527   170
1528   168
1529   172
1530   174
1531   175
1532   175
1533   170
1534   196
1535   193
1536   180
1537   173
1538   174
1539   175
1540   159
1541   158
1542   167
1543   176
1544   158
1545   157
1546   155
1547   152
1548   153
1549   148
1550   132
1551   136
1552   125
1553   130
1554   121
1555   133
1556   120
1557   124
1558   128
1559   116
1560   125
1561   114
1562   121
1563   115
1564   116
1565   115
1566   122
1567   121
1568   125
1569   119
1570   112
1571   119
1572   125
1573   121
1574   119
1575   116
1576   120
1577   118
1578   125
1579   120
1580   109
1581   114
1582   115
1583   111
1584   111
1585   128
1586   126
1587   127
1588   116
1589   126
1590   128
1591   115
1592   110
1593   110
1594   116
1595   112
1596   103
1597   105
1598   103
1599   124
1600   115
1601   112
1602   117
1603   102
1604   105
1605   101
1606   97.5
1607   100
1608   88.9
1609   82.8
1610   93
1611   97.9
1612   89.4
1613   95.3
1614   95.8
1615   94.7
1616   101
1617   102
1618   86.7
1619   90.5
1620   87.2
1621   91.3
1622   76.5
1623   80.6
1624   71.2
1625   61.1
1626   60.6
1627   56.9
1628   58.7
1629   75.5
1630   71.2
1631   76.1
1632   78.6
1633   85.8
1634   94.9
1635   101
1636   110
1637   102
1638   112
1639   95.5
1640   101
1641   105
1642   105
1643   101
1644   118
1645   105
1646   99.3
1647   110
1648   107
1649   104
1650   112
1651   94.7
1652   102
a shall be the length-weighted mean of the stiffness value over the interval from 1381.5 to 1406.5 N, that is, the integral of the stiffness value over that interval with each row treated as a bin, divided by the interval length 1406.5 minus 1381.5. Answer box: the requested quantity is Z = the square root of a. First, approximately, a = 112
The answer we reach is 10.6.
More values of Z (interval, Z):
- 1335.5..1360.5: 10.0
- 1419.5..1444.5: 9.6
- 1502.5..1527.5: 13.6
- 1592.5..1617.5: 10.1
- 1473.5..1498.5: 11.9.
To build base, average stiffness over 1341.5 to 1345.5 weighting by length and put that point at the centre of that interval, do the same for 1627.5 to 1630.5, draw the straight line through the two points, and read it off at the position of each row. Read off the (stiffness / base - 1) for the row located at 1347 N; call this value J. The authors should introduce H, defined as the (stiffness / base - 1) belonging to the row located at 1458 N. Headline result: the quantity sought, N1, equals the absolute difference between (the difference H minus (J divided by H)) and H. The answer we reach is 0.4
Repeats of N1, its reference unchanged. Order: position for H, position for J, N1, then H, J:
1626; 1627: 1.4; -0.1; -0.17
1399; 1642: 3.6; 0.2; 0.57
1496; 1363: 0.1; 1.0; -0.10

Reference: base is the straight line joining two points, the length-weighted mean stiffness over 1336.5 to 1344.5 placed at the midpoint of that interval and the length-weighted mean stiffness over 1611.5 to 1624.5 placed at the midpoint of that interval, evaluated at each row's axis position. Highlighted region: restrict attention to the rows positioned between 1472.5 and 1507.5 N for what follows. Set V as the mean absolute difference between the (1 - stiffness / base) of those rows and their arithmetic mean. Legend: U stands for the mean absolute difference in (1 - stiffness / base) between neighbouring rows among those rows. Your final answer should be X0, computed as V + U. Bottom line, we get 0.36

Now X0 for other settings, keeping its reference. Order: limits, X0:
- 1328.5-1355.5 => 0.12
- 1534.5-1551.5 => 0.20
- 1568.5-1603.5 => 0.13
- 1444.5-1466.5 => 0.19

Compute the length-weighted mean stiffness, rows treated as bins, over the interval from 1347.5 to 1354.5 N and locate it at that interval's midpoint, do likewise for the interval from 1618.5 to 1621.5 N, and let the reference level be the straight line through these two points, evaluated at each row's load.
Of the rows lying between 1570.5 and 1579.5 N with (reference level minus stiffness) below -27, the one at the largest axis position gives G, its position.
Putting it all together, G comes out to 1579 N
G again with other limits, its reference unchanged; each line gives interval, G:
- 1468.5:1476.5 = 1473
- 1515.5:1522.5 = 1522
